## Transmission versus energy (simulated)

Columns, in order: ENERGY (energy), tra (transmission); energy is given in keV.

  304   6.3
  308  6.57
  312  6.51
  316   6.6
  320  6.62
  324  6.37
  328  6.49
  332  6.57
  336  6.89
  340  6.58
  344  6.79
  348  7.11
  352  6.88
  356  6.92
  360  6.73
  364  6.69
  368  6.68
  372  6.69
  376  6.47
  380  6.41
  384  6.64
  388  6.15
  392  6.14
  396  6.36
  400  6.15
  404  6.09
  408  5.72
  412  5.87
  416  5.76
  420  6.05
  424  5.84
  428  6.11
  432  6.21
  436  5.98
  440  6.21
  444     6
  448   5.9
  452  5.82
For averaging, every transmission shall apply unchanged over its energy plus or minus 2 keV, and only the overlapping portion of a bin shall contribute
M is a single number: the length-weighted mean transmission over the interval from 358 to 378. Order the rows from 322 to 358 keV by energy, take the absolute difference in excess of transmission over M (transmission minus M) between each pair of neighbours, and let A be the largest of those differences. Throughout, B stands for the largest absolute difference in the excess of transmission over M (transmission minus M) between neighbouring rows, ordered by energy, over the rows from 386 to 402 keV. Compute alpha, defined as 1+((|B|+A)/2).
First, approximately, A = 0.320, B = 0.22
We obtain 1.27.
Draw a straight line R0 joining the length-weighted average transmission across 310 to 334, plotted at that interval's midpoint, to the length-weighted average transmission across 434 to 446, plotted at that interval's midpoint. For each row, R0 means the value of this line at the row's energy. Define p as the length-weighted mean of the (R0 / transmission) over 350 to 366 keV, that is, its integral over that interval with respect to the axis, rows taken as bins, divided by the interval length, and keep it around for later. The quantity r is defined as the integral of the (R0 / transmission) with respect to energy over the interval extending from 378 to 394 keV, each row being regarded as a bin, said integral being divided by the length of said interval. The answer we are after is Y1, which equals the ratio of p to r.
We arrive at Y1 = 0.95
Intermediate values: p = 0.94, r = 0.99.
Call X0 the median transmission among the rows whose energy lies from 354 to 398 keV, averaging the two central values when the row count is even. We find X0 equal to 6.64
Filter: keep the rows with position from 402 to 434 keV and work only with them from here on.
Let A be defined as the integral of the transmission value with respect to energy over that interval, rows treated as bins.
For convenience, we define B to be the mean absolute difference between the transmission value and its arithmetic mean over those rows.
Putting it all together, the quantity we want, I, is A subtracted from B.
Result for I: -190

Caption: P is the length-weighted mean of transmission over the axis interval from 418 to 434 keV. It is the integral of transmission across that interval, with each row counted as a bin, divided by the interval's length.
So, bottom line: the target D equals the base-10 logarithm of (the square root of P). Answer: 0.391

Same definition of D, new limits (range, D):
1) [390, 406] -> 0.396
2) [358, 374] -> 0.413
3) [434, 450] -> 0.390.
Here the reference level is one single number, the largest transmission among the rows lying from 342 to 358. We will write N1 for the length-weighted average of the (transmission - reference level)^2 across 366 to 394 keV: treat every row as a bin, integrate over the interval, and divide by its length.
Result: 0.5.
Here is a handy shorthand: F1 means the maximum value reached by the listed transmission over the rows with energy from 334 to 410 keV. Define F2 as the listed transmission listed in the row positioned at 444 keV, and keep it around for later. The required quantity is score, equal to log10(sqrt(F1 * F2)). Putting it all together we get 0.815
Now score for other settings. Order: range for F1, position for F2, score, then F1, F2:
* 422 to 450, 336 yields 0.816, 6.21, 6.89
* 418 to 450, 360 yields 0.811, 6.21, 6.73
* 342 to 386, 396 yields 0.828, 7.11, 6.36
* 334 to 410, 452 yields 0.808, 7.11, 5.82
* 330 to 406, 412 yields 0.810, 7.11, 5.87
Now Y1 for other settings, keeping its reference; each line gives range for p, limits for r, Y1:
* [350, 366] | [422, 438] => 0.93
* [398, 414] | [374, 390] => 1.06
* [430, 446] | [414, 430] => 0.96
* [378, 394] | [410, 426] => 0.95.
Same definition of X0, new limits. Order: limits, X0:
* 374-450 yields 6.11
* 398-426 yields 5.87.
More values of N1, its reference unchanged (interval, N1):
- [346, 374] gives 0.1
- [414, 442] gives 1.2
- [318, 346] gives 0.3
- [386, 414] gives 1.1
